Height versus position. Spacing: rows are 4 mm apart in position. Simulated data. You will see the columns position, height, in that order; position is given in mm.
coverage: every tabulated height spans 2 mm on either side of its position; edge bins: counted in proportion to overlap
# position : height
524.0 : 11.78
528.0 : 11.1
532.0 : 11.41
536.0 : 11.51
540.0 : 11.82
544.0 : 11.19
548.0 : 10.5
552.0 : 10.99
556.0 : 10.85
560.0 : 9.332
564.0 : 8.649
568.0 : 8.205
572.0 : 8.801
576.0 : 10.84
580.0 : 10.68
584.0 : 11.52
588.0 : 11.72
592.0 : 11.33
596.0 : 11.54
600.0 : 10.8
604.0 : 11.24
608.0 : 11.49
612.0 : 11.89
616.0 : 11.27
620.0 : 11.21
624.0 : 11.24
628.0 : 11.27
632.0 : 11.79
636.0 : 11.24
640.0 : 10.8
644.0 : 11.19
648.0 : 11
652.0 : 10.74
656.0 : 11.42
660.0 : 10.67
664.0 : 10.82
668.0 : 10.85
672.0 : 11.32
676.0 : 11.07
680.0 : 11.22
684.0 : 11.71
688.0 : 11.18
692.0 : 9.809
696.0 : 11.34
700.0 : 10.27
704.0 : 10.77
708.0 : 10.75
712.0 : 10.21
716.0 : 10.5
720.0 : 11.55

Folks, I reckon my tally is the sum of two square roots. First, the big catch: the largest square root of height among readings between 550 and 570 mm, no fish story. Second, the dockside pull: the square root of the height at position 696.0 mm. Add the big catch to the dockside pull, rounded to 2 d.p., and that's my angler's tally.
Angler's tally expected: 6.68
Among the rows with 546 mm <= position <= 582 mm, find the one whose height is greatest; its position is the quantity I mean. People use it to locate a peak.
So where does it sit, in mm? 552.0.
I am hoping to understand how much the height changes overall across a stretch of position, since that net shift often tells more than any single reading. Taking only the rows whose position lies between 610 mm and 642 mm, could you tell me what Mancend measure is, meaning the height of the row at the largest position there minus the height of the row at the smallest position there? -1.1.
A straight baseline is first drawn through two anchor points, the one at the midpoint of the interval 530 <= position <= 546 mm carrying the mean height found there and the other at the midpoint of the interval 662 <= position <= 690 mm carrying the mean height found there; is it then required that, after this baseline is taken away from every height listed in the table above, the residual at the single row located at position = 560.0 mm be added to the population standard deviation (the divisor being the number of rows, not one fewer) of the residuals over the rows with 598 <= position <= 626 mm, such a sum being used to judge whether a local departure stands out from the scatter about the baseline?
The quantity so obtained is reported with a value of -1.8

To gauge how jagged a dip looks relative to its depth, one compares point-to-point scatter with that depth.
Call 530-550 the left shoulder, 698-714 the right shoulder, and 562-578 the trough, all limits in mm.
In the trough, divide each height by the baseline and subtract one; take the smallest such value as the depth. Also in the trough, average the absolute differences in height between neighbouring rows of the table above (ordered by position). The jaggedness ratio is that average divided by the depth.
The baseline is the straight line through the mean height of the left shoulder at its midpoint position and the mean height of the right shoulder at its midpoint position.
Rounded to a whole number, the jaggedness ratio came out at -4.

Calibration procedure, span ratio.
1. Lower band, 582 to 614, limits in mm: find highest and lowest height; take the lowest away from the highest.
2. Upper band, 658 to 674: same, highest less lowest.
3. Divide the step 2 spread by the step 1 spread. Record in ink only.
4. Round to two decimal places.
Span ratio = 0.60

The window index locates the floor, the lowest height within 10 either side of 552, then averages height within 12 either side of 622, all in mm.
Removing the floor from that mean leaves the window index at 2.1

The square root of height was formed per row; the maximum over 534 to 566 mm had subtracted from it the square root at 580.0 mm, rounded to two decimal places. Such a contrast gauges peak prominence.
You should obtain 0.17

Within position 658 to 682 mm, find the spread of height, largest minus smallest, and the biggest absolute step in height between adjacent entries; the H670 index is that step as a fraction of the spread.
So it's 0.72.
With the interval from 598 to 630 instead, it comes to 0.57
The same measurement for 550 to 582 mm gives 0.73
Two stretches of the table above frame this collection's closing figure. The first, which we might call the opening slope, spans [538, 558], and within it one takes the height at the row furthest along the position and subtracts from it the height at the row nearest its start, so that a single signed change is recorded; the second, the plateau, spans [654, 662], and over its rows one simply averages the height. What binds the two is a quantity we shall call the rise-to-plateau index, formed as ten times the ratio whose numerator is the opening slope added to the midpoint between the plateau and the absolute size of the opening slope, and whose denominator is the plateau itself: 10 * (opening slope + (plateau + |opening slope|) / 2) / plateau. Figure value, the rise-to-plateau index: 4.6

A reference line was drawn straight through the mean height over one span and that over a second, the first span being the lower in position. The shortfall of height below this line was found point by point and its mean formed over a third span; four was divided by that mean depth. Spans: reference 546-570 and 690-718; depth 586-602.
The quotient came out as -3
